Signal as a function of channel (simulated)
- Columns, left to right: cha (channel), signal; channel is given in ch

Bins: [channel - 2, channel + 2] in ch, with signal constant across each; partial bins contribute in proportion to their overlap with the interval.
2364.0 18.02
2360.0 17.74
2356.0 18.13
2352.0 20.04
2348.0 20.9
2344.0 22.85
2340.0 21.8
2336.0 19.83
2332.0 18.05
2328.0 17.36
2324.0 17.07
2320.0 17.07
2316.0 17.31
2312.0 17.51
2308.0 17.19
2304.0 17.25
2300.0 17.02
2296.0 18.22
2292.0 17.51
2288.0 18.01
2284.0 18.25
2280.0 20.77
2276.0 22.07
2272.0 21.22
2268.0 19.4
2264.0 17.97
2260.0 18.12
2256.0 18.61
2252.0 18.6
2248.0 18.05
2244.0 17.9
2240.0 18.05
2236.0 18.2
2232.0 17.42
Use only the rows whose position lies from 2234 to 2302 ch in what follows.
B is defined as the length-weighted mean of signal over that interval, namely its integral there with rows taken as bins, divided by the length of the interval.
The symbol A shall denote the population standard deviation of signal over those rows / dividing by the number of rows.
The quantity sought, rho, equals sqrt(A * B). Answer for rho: 5.0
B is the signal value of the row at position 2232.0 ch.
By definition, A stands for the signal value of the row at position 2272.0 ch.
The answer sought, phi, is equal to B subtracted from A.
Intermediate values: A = 21.22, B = 17.42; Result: 3.8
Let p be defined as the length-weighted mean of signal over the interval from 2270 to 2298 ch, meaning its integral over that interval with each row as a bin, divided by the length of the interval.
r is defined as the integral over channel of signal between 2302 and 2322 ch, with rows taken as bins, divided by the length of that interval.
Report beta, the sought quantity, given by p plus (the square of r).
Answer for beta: 318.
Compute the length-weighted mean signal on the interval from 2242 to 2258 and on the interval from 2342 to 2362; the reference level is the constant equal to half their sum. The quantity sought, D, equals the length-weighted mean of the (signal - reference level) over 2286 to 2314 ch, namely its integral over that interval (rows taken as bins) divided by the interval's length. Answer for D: -1.6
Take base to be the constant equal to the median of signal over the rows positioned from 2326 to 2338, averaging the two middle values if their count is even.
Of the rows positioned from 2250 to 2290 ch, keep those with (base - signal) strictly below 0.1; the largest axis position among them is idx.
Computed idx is 2288.0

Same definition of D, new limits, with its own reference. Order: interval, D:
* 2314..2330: -1.9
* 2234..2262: -0.9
